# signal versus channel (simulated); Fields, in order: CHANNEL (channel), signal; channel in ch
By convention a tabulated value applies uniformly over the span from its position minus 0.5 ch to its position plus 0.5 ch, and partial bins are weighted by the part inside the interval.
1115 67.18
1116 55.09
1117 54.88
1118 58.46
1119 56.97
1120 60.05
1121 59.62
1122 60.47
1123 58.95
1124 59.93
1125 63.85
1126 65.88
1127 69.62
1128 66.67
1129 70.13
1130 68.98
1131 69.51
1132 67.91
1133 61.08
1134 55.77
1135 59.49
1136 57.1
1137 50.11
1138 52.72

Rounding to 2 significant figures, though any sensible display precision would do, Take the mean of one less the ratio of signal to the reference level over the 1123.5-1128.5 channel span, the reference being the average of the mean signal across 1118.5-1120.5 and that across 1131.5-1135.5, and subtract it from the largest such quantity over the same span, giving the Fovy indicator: 0.088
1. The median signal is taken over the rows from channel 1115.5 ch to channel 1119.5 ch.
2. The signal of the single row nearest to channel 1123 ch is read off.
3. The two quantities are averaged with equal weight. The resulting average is 57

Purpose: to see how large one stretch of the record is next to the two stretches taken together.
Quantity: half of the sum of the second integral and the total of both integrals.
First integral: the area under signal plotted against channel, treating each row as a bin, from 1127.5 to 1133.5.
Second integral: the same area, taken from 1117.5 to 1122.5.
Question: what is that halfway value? 498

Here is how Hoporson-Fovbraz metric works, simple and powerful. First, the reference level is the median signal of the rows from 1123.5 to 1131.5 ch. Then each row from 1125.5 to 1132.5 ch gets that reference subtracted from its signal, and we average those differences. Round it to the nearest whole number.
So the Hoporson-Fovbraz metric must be 1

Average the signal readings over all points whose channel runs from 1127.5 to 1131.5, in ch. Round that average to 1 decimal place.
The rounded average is 68.8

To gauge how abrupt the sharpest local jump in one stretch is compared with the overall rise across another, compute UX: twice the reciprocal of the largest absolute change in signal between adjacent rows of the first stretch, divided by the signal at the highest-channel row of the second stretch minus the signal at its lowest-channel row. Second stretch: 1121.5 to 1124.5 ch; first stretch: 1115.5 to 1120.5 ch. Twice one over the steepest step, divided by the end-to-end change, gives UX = -1.03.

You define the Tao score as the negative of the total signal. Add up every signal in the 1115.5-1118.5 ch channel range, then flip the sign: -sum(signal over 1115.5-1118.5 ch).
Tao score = -168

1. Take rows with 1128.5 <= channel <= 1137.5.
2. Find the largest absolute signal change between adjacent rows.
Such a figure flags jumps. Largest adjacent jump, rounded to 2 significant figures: 7.0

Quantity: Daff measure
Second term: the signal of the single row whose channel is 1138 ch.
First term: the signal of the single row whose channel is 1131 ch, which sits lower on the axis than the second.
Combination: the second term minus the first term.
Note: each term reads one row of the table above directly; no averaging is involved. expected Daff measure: -17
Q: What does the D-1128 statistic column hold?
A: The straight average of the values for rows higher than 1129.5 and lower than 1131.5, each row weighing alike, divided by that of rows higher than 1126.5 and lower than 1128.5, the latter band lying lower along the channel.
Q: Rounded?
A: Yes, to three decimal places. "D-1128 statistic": 1.016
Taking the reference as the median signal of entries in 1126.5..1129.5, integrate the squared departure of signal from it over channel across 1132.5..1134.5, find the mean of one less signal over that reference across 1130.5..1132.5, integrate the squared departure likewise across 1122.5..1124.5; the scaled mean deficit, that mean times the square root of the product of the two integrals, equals 3.1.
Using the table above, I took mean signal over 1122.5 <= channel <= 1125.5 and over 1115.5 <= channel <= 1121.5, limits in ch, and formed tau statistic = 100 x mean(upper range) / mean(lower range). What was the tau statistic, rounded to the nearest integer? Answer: 106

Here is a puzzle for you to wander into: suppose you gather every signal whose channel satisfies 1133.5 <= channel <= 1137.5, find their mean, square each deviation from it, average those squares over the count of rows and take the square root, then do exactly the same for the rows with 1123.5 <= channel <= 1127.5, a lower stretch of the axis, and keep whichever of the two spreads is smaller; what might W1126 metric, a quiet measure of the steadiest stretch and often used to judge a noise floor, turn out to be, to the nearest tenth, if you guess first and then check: 3.4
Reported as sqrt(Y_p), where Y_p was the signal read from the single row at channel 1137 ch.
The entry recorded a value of 7.1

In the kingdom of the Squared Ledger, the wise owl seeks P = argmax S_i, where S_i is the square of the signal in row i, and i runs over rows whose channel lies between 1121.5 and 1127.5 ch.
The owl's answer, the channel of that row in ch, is 1127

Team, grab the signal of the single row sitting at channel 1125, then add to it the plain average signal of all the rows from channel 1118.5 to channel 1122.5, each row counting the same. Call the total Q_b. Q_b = 123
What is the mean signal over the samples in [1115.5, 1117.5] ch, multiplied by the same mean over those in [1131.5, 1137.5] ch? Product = 3221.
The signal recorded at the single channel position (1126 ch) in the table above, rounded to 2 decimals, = 65.88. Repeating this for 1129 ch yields 70.13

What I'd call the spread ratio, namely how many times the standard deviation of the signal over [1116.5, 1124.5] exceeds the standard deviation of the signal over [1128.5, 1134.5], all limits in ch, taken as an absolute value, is 0.3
